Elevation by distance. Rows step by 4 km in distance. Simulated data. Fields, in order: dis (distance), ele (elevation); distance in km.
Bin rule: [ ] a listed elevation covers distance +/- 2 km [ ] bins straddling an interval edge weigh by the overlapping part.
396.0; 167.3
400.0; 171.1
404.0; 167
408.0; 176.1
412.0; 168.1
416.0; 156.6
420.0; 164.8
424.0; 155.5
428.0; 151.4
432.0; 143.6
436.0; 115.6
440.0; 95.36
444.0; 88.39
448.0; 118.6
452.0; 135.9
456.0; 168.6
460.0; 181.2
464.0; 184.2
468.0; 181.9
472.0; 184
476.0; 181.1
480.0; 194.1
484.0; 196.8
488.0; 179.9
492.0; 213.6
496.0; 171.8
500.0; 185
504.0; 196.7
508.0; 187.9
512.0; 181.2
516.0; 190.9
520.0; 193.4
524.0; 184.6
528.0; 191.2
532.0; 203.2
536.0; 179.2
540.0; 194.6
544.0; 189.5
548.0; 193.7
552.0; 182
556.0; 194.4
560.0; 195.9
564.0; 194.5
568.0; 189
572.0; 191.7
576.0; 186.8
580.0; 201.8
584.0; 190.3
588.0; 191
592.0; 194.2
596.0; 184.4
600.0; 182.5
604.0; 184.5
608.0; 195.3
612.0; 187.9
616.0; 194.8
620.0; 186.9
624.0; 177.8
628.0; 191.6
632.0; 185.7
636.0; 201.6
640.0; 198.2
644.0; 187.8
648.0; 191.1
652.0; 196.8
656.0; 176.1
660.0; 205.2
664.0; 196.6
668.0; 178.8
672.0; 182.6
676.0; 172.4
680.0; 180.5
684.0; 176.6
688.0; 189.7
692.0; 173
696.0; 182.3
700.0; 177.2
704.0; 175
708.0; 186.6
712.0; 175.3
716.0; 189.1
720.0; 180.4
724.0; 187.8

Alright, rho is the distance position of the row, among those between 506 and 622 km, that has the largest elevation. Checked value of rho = 532.0 km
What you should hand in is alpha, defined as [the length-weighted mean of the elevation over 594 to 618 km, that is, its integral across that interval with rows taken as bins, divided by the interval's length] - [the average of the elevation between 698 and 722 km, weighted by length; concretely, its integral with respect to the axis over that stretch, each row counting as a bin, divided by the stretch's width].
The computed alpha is 7.6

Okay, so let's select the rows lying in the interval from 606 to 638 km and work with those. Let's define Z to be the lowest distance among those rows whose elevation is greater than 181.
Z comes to 608.0 km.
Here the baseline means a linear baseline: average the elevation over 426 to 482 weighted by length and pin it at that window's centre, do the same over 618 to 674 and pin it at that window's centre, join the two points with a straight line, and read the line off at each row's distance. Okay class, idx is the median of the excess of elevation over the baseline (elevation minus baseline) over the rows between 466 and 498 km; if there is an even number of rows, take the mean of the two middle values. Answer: 28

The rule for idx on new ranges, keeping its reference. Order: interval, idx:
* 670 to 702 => -19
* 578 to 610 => 13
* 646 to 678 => -6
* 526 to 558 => 23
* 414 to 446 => 1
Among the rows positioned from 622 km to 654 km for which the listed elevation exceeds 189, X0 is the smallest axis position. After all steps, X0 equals 628.0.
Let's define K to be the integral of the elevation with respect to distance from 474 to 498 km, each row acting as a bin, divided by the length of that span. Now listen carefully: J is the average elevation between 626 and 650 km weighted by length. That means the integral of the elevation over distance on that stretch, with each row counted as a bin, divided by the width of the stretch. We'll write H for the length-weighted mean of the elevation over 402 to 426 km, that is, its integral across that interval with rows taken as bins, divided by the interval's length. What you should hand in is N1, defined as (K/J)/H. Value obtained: 0.0060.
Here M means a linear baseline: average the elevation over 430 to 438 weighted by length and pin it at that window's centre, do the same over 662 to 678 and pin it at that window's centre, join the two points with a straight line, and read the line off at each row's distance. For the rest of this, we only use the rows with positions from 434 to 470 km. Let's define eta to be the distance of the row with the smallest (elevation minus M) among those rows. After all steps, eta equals 444.0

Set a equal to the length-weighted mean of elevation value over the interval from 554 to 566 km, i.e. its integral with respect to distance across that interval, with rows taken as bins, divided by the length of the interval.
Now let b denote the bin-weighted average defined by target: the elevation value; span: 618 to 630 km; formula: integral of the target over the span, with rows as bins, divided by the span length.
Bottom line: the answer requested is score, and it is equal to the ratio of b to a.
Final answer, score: 0.951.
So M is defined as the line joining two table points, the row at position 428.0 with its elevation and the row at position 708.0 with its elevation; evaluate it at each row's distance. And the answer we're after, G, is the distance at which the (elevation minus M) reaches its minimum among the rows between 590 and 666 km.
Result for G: 656.0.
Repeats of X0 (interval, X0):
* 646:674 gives 648.0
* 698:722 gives 716.0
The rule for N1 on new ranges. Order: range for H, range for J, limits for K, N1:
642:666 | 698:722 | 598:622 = 0.0054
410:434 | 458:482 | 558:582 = 0.0067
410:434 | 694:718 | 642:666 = 0.0068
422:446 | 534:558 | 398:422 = 0.0071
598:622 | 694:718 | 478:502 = 0.0056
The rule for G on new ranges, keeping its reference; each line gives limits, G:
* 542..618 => 600.0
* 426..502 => 444.0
